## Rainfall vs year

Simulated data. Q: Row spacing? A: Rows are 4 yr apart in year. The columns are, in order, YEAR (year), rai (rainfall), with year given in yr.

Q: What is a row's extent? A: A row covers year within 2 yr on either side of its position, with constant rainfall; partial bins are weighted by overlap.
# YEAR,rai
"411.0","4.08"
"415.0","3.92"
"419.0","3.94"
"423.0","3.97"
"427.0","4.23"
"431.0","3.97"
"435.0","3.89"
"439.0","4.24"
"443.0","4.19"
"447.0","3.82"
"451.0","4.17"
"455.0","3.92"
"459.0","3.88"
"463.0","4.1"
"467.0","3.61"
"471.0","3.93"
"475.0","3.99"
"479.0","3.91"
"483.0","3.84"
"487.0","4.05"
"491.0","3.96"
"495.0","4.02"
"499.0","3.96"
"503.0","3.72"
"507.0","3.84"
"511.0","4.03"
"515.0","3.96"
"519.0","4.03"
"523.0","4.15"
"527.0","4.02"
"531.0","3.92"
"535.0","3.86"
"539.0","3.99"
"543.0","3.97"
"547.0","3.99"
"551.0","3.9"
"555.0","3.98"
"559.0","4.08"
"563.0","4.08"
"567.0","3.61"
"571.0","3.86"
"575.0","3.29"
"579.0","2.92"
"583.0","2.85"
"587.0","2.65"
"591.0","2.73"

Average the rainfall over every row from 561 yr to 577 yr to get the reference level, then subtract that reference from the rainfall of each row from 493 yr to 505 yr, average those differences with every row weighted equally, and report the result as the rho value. 0.19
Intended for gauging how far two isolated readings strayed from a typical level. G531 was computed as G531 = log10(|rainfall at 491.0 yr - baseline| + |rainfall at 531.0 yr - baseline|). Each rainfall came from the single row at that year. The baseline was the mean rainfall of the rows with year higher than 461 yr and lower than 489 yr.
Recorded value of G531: -1.4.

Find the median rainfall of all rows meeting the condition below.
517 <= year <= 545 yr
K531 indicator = 3.99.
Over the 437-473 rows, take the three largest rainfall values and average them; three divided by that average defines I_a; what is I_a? 0.714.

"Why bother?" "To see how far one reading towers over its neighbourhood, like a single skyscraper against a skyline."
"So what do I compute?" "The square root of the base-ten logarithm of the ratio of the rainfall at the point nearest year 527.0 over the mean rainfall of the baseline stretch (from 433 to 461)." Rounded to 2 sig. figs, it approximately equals 0.022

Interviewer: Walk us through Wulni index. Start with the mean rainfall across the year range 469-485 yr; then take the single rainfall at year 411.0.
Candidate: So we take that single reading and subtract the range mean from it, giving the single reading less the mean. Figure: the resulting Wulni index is 0.16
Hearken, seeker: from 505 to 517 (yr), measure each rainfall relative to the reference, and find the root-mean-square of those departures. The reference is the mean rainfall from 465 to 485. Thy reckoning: 0.12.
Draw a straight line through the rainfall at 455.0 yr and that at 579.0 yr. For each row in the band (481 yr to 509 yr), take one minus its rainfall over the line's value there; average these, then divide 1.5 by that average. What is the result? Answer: -17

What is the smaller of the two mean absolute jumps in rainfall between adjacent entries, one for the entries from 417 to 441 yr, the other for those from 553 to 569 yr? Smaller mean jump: 0.19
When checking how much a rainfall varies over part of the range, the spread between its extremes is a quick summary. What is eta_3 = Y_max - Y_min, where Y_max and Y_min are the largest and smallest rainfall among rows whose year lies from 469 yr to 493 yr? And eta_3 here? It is 0.21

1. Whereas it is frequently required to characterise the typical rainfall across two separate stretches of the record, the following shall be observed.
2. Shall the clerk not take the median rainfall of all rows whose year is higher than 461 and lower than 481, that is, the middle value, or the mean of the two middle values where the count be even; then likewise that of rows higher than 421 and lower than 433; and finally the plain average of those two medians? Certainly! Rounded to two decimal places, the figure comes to 3.95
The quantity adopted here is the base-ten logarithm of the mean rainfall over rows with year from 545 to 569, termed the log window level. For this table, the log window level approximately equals 0.595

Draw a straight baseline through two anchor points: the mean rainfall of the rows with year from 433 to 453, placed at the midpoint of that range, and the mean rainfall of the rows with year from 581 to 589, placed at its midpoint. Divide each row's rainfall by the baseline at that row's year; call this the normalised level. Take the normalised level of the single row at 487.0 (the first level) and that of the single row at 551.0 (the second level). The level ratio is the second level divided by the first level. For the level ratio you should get 1.15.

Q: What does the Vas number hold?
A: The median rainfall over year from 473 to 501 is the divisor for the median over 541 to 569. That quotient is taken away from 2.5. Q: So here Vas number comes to 1.495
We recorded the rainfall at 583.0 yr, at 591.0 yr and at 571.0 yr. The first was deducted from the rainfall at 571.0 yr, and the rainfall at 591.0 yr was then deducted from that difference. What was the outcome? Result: -1.7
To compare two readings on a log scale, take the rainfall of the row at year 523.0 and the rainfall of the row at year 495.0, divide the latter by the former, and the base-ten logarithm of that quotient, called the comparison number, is -0.014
